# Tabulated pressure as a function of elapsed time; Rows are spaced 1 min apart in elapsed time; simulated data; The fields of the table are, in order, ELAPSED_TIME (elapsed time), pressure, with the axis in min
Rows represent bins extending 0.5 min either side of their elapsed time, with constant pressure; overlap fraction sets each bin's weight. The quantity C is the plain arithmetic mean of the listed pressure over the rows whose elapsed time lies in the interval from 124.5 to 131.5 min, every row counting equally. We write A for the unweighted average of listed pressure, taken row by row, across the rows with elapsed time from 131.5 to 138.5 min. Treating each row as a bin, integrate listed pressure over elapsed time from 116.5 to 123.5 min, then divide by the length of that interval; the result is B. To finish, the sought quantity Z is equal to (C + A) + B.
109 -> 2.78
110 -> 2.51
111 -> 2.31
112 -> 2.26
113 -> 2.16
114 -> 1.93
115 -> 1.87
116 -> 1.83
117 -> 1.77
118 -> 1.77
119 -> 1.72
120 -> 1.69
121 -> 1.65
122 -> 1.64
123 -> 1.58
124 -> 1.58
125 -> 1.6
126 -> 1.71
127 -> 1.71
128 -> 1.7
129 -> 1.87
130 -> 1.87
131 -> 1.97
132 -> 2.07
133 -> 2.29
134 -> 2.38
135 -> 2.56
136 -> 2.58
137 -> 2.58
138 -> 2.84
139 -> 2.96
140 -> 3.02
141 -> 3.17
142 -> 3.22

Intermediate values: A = 2.5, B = 1.7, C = 1.78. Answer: 5.94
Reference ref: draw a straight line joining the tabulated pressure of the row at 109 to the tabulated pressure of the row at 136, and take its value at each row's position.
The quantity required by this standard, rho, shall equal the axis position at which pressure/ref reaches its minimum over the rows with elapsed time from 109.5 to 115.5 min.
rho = 115 min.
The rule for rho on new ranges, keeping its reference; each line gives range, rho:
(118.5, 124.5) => 123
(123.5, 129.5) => 124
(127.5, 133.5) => 128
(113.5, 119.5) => 119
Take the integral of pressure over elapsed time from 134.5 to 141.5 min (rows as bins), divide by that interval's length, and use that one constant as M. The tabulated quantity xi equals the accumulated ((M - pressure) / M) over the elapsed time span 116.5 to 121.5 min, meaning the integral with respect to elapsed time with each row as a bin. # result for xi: 1.95 min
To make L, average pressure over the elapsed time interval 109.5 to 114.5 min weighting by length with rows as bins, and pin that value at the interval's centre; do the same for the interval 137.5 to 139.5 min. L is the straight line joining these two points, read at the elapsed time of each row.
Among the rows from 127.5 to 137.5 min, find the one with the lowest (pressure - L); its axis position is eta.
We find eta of 128 min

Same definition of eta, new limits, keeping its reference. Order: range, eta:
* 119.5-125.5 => 125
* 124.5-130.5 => 125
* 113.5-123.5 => 123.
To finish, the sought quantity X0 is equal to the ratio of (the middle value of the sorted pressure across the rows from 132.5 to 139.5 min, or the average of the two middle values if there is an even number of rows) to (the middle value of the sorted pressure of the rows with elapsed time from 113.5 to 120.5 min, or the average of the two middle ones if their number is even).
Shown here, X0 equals 1.5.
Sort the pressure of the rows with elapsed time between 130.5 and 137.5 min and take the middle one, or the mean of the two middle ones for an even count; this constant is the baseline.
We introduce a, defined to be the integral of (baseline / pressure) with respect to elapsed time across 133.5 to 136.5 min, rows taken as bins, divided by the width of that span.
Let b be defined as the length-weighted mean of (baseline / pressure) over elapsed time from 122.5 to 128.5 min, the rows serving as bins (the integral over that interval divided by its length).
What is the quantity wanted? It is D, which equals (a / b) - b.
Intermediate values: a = 0.95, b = 1.4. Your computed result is -0.8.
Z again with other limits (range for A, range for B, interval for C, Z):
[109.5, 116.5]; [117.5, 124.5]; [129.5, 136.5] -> 6.03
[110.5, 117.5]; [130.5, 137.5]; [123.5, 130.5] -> 6.09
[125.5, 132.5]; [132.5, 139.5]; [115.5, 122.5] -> 6.17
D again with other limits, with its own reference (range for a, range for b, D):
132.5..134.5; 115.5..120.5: -0.6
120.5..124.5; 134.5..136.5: 0.7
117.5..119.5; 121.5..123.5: -0.6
